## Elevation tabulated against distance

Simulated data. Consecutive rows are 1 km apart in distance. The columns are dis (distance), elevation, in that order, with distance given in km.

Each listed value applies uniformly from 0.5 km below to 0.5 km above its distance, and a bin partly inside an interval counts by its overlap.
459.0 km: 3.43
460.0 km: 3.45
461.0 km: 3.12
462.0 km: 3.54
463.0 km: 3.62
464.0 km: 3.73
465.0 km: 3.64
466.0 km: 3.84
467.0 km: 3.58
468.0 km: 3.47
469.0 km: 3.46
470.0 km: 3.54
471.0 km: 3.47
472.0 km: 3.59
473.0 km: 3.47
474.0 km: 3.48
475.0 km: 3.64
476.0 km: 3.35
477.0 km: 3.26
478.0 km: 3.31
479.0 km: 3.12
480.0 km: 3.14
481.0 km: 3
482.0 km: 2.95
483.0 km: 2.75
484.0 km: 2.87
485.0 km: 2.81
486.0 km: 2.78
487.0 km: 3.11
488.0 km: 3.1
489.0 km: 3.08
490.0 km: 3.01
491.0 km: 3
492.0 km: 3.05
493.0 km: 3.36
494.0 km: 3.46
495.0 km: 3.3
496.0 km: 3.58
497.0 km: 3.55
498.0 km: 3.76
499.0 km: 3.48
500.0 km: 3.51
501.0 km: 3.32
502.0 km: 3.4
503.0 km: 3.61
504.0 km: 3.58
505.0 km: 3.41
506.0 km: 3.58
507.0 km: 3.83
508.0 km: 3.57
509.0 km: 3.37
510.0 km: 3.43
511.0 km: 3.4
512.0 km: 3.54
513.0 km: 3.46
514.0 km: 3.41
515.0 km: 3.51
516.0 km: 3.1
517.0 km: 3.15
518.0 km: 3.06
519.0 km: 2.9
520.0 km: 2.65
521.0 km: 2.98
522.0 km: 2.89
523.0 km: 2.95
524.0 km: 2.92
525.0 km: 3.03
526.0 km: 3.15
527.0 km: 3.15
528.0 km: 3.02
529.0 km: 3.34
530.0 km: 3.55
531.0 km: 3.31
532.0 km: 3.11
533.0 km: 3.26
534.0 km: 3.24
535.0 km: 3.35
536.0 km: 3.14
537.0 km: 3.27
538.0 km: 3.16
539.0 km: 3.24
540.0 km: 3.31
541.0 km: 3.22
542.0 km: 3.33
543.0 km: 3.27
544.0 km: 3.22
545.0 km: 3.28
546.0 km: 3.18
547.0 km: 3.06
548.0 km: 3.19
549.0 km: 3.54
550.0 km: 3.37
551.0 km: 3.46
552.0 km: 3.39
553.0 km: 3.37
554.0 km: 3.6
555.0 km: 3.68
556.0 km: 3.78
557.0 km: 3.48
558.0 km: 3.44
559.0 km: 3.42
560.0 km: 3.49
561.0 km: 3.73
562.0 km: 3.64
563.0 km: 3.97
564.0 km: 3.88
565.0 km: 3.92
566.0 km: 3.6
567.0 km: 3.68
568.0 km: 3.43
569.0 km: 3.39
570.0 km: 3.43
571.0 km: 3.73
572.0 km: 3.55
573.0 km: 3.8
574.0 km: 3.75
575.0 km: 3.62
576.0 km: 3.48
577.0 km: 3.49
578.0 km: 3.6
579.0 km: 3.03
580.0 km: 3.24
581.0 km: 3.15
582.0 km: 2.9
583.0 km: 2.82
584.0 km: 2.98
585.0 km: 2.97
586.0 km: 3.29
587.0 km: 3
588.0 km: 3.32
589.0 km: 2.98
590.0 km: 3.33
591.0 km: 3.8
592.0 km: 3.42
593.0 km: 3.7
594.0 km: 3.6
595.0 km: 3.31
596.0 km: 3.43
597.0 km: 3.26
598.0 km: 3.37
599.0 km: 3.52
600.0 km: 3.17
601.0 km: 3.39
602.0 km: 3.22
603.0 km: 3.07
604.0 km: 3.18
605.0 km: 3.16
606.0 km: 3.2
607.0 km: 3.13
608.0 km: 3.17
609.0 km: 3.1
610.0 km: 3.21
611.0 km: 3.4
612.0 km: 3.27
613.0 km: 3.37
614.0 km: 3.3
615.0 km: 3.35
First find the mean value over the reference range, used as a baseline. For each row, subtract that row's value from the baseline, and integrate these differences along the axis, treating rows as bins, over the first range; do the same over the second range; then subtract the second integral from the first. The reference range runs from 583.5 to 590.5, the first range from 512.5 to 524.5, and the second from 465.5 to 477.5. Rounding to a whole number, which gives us 5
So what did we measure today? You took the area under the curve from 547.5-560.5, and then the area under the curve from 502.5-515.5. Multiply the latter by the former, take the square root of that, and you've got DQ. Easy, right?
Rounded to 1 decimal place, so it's 45.5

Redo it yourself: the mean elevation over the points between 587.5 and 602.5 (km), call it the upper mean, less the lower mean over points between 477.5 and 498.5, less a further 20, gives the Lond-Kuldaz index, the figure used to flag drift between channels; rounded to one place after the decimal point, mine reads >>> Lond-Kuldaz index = -19.8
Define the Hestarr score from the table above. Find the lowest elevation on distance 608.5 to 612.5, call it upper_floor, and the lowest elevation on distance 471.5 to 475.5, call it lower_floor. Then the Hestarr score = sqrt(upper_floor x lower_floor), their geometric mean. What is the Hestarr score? 3.28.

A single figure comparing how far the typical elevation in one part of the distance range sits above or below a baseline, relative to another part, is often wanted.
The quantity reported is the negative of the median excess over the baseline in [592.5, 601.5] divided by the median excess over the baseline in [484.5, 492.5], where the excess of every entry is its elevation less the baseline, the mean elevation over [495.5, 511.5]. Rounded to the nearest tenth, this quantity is -0.3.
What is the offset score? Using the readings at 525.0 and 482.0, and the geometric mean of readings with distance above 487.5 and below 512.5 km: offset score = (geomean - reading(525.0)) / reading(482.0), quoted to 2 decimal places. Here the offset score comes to 0.13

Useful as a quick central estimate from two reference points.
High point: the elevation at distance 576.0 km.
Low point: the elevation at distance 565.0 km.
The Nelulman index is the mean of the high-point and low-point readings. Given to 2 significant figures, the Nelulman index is 3.7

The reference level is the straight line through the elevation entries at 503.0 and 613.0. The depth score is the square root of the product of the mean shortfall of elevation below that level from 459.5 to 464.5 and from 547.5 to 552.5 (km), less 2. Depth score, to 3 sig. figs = -1.84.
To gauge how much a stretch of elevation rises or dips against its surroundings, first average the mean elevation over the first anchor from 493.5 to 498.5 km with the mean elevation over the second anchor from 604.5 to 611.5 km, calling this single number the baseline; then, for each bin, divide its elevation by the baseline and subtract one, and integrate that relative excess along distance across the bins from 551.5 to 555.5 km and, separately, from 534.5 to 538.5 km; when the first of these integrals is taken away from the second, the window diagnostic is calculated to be -0.33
